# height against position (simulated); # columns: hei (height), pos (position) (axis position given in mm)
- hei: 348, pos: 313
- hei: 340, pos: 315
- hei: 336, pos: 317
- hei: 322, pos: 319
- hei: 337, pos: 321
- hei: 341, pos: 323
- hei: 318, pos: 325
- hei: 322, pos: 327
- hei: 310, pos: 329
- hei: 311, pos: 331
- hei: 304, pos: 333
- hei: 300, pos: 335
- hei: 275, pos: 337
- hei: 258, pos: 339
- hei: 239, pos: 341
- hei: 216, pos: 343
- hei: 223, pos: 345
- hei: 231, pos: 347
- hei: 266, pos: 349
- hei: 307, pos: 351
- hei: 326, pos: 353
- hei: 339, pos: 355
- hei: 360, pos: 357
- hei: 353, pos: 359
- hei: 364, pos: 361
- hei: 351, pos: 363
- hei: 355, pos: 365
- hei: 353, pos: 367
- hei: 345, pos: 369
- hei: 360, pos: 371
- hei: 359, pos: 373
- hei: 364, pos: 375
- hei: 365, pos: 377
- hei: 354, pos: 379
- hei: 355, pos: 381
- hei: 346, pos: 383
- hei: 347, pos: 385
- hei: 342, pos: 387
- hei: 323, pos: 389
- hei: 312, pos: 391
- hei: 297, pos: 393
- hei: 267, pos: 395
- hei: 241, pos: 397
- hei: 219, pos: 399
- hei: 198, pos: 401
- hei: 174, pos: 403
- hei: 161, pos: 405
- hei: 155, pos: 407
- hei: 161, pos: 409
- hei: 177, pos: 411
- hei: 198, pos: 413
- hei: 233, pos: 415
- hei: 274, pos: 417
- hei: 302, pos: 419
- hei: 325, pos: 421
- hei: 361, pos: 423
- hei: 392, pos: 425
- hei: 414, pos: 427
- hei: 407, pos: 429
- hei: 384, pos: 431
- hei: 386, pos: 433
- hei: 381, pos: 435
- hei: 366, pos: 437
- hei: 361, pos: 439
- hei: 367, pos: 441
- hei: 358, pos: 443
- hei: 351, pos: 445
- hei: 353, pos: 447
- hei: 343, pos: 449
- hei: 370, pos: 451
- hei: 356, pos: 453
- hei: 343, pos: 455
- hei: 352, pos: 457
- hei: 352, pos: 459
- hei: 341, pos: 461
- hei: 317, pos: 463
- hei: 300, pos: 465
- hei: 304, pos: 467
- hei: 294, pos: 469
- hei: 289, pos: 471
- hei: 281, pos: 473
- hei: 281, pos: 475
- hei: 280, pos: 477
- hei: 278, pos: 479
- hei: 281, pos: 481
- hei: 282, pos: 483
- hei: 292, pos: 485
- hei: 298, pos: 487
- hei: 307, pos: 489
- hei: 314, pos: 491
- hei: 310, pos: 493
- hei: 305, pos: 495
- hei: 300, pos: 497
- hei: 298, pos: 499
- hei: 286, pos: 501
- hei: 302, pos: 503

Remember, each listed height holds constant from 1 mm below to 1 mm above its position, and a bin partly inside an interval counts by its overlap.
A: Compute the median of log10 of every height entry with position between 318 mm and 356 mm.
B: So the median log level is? 2.49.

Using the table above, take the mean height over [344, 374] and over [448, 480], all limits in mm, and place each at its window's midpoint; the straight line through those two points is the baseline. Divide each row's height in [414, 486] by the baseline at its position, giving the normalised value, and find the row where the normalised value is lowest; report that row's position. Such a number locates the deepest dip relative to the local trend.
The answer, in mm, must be 415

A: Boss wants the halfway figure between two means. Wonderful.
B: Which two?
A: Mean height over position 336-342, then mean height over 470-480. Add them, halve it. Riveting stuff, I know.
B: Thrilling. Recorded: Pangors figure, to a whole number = 270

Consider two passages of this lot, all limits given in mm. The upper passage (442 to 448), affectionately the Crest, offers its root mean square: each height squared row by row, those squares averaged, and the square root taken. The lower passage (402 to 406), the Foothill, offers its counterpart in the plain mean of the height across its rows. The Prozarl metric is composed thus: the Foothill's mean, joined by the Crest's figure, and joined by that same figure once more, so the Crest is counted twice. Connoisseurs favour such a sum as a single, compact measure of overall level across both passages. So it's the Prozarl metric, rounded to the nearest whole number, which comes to 876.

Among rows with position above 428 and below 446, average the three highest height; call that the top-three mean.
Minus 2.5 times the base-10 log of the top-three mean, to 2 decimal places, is -6.48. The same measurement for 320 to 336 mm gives -6.31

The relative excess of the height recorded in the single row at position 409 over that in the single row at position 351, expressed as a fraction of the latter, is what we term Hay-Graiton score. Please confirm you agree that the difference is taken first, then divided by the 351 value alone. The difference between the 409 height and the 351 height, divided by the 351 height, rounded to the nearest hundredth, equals -0.48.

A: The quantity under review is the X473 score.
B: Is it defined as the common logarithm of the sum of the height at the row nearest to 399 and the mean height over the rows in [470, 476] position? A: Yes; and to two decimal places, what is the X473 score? 2.70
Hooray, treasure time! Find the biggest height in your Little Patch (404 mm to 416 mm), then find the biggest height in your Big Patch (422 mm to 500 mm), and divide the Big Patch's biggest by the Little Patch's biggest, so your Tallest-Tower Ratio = 1.78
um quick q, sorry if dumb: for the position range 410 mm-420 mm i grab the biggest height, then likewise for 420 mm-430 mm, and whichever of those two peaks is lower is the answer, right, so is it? 302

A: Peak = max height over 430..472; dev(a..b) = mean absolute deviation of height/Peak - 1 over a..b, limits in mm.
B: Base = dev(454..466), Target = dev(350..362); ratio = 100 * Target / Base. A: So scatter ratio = 102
